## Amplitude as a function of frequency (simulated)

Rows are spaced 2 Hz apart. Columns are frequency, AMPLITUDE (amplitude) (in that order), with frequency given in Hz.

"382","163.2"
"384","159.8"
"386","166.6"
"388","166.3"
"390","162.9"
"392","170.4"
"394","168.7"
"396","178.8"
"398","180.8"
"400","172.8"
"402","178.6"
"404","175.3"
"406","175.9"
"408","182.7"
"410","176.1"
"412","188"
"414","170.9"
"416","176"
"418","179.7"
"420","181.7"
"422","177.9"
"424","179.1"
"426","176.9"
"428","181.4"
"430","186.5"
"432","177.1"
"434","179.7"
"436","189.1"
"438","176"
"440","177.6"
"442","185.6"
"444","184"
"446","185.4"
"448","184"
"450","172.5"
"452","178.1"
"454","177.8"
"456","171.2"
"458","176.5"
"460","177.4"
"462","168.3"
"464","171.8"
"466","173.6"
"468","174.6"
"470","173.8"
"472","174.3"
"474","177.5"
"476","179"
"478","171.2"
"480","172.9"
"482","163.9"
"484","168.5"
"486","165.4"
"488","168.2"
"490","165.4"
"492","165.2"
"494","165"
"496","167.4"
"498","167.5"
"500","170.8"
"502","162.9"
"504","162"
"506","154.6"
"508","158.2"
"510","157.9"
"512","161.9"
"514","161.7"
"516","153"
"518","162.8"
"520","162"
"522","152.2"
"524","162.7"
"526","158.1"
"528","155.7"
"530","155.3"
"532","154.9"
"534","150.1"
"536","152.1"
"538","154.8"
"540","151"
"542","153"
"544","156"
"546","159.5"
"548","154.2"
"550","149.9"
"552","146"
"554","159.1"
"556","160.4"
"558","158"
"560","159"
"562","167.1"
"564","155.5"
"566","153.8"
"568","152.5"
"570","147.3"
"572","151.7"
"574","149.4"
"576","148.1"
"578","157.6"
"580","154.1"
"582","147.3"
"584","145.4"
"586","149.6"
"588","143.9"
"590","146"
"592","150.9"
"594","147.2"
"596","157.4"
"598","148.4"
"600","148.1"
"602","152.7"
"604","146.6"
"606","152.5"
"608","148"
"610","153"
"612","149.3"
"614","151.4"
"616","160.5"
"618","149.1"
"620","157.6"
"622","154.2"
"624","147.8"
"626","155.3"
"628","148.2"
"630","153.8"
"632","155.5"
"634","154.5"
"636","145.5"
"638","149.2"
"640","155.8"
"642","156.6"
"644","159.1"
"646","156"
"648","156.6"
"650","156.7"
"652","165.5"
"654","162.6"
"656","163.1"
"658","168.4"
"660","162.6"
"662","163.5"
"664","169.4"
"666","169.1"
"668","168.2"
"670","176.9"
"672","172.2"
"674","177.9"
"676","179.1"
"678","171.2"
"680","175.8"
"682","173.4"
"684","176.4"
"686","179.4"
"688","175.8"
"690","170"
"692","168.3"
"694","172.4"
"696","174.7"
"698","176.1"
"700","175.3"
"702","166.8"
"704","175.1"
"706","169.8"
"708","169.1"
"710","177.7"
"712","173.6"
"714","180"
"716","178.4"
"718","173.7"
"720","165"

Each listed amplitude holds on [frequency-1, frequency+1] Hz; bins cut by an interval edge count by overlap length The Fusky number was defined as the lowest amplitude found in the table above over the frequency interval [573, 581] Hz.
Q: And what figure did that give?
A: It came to 148.1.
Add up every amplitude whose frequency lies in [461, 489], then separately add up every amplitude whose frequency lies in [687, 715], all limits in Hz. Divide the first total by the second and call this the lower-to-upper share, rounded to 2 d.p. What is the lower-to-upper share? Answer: 0.99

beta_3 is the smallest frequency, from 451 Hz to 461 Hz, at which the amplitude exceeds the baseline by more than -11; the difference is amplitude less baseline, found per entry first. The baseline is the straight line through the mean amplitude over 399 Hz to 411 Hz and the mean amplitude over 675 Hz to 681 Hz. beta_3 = 452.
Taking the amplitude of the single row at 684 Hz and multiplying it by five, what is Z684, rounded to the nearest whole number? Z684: 882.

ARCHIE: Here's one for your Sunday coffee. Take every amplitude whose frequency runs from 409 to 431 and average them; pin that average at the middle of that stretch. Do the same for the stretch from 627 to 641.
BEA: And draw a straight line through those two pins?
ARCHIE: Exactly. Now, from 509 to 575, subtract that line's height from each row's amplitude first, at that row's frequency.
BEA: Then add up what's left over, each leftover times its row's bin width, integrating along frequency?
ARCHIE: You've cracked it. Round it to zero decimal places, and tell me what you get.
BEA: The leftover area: -526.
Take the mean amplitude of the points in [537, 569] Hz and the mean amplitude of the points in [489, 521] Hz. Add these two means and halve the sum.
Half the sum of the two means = 159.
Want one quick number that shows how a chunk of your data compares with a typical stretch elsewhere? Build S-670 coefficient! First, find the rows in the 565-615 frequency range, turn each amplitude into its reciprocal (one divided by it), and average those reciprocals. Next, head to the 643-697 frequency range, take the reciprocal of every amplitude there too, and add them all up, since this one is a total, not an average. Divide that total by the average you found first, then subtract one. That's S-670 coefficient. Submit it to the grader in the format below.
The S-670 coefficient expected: 23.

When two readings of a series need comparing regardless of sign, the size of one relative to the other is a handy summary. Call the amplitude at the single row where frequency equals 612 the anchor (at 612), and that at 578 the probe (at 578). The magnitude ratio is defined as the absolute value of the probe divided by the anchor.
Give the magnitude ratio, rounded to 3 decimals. 1.056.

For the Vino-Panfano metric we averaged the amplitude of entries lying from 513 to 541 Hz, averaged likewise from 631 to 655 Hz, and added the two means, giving 312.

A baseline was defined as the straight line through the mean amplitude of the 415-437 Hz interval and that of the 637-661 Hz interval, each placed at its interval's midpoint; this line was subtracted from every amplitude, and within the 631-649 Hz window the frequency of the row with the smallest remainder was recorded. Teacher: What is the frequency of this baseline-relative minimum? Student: 636 Hz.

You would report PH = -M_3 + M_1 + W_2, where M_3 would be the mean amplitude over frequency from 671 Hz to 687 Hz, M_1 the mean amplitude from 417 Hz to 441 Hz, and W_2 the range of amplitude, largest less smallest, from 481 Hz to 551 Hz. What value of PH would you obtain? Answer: 25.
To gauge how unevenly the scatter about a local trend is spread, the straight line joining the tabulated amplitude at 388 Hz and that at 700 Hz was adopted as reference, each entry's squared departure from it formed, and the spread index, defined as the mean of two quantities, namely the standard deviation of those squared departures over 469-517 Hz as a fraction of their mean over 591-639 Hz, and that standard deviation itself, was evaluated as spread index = 37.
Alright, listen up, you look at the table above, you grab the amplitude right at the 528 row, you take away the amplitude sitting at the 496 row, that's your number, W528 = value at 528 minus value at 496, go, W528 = -12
